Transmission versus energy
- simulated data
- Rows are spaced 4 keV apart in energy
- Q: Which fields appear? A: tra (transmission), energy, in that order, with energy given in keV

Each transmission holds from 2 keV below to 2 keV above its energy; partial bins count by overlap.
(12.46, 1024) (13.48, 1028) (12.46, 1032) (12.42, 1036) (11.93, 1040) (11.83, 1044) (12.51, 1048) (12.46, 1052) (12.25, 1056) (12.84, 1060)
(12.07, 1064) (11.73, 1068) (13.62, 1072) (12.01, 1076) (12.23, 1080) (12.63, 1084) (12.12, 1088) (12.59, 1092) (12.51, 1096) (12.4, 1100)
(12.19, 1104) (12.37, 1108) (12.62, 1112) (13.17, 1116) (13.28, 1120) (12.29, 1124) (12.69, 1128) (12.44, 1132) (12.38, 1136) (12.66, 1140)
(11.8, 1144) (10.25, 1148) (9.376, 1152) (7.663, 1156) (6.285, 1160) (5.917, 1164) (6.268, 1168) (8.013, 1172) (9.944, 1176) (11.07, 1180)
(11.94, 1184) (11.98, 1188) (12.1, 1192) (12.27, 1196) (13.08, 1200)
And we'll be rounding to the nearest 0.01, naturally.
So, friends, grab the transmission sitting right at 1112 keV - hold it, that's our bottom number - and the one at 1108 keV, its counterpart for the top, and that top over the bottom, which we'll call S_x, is 0.98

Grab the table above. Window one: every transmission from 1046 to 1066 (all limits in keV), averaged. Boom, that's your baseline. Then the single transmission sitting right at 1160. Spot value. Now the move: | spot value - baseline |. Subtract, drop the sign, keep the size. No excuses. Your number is 6.1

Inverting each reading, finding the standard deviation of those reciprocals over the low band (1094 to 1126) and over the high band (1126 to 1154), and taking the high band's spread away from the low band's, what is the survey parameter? -0.008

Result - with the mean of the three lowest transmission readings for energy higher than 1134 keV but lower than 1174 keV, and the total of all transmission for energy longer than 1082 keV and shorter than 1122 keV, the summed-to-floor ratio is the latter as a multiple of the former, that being 20.4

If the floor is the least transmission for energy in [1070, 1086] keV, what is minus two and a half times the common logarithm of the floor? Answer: -2.70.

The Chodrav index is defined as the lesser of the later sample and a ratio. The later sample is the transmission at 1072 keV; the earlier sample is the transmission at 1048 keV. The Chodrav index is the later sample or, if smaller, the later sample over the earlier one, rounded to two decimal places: 1.09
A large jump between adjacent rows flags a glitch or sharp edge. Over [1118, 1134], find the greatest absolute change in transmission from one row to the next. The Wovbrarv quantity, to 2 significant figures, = 0.99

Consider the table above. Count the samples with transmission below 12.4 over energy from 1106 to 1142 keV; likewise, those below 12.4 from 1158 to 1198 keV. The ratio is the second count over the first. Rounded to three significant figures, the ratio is 3.33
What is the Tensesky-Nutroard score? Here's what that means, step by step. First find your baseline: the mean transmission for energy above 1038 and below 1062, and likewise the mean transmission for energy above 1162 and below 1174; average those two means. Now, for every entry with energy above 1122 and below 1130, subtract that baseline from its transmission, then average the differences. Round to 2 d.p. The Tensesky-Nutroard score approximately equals 2.97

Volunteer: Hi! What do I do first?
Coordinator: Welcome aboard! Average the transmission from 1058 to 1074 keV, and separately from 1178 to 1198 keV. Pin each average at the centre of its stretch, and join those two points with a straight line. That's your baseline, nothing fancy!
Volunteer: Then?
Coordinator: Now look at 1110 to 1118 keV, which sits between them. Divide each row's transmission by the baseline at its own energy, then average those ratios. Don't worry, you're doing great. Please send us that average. 1.05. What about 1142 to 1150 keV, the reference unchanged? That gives 0.91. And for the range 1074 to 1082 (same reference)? 0.97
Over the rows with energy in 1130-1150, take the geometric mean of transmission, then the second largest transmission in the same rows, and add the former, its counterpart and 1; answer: 25.3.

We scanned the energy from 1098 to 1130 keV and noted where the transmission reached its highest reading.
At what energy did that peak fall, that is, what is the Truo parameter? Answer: 1120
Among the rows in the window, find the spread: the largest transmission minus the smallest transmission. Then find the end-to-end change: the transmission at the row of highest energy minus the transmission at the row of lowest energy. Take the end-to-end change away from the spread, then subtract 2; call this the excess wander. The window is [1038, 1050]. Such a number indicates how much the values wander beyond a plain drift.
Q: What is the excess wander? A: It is -1.9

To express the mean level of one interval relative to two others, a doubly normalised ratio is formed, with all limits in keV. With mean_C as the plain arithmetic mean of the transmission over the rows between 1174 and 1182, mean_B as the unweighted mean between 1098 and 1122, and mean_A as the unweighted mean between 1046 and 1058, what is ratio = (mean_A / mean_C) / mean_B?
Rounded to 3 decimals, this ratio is 0.093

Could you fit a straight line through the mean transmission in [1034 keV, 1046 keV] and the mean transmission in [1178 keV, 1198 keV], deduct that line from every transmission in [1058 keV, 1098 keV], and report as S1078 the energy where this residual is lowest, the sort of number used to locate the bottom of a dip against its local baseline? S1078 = 1068 keV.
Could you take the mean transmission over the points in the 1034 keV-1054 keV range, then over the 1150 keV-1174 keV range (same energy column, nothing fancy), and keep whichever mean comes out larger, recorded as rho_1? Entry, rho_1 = 12.2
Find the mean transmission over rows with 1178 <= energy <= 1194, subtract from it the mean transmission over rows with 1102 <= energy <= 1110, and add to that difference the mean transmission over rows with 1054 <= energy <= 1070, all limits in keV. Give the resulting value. 11.7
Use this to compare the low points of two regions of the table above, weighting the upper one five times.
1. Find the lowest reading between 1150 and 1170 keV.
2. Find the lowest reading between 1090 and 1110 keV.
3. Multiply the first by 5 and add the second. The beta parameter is 41.8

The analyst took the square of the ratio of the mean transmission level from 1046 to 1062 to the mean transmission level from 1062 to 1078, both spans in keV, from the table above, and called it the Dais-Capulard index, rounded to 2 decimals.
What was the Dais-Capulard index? 1.03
